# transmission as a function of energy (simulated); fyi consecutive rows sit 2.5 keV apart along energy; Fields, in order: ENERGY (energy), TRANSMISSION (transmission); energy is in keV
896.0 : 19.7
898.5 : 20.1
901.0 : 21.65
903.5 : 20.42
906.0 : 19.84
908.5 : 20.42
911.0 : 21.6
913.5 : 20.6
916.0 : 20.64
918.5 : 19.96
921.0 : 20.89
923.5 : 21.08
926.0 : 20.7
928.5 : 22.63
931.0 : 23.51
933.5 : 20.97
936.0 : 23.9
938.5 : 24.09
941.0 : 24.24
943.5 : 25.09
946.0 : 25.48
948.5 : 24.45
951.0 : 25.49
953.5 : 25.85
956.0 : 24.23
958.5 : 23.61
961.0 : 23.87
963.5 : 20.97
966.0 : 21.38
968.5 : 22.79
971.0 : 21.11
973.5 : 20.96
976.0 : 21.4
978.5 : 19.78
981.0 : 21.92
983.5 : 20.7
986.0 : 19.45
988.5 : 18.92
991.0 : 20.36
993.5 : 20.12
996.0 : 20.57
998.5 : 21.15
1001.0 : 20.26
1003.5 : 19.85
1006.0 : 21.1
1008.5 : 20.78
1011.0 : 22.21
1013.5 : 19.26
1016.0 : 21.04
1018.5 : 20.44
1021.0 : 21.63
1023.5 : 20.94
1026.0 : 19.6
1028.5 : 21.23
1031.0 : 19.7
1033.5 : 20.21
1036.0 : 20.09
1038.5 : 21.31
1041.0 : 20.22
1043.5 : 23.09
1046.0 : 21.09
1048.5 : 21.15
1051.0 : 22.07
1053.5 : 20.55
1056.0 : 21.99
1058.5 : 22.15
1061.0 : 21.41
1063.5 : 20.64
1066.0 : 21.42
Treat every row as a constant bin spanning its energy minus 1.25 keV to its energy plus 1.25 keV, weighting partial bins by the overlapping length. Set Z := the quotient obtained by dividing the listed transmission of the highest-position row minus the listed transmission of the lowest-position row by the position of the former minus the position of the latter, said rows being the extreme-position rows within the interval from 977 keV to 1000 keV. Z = 0.07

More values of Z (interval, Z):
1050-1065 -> -0.11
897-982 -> 0.02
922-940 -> 0.20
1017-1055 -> 0.00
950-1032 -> -0.07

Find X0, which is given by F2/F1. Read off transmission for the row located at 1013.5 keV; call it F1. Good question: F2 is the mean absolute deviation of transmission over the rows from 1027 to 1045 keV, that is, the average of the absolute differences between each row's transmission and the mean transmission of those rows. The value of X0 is 0.046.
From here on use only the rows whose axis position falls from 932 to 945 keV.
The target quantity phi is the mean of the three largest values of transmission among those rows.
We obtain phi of 24.5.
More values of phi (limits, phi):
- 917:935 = 22.4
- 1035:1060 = 22.4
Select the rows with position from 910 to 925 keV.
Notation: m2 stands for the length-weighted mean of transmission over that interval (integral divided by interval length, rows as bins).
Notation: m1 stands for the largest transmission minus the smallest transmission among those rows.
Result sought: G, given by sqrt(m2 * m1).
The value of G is 5.8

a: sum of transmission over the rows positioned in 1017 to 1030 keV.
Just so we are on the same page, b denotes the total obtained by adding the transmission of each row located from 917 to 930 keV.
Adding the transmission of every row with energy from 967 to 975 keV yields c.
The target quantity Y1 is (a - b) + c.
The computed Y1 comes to 63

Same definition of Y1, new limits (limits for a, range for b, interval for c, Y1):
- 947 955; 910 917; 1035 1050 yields 140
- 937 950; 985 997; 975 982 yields 87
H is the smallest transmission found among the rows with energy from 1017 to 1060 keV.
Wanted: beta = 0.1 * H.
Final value 1.96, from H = 19.6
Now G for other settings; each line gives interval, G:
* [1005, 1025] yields 7.9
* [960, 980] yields 9.4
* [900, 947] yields 11.1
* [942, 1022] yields 12.3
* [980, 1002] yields 7.8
